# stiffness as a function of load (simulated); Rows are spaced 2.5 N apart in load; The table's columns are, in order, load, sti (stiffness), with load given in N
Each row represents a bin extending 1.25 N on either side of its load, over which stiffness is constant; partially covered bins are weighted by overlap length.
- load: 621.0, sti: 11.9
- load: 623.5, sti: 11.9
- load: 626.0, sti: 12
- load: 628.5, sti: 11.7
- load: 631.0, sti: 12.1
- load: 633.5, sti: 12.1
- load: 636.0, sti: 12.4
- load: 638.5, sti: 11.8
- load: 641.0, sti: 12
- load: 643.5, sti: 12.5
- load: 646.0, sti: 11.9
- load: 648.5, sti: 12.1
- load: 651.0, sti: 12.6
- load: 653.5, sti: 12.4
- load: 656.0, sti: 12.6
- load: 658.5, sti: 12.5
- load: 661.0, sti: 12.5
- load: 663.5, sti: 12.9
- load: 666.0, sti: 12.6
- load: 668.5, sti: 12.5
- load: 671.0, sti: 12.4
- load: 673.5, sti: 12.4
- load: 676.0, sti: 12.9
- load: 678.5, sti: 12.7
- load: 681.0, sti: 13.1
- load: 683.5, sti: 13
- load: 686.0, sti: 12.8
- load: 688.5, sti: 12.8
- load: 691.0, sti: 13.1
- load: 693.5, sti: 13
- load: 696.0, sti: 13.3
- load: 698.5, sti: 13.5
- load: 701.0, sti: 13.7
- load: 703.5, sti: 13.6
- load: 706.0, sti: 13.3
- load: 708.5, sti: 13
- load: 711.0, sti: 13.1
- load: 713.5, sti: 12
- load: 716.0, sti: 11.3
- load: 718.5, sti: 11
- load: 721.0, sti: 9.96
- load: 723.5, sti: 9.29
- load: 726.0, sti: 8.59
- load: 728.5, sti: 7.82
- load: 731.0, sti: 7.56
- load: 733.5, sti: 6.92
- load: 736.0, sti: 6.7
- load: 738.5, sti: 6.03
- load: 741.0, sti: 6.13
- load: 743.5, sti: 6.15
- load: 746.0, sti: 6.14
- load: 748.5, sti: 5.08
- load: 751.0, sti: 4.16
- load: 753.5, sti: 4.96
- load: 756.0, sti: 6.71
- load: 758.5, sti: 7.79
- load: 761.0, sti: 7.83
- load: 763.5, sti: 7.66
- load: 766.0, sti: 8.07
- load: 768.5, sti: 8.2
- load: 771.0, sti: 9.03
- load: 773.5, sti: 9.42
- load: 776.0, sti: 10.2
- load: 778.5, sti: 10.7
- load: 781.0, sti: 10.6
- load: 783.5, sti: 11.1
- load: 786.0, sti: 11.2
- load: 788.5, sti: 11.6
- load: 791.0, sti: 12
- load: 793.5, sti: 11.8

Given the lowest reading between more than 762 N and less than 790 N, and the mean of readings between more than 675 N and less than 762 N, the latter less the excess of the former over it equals 12.3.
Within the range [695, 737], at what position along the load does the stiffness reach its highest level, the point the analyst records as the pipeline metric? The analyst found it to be 701.0 N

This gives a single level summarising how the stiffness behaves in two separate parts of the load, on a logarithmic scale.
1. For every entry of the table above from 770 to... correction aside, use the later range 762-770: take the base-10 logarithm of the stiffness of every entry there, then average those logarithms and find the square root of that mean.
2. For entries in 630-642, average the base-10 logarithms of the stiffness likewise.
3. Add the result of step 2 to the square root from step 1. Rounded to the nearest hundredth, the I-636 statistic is 2.03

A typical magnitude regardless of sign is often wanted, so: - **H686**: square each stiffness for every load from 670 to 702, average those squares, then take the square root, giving 13.0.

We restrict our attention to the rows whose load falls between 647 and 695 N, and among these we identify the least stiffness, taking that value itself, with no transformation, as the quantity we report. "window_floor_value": 12.1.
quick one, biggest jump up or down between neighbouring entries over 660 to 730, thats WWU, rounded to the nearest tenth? 1.1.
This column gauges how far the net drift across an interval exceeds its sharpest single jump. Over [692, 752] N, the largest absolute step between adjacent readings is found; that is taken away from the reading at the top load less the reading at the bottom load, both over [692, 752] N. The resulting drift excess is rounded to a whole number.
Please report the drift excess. -10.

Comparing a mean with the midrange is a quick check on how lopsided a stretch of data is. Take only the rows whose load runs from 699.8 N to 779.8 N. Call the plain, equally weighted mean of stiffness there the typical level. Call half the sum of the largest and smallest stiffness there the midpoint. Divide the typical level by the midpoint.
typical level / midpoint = 0.99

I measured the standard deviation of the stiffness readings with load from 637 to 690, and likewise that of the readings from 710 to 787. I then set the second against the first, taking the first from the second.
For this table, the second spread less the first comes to 1.9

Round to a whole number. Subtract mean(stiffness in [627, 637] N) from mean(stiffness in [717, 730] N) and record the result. -3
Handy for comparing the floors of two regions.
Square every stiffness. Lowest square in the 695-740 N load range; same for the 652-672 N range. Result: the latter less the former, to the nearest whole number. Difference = 117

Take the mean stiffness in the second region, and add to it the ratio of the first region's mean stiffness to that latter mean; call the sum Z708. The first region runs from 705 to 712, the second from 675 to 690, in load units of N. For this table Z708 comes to 13.9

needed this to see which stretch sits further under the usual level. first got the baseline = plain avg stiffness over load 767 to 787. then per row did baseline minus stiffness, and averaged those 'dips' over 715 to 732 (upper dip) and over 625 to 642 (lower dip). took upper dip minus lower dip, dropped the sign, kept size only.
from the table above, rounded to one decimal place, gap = 2.7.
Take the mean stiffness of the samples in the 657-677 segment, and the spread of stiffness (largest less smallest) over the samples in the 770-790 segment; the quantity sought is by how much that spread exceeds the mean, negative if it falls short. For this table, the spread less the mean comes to -10.0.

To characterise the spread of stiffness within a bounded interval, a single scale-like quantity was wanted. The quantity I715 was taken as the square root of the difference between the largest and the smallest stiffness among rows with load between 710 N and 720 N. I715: 1.45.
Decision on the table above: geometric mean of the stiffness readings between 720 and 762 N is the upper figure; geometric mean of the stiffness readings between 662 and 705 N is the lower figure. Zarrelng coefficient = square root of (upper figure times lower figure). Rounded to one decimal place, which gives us 9.4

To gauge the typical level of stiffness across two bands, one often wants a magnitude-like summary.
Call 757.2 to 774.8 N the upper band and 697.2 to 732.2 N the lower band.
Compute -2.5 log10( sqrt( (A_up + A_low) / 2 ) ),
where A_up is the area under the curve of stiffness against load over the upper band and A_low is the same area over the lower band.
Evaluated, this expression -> -3.04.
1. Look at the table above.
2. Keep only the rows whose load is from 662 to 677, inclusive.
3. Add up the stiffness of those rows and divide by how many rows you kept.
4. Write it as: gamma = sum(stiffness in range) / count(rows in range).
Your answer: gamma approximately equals 12.6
